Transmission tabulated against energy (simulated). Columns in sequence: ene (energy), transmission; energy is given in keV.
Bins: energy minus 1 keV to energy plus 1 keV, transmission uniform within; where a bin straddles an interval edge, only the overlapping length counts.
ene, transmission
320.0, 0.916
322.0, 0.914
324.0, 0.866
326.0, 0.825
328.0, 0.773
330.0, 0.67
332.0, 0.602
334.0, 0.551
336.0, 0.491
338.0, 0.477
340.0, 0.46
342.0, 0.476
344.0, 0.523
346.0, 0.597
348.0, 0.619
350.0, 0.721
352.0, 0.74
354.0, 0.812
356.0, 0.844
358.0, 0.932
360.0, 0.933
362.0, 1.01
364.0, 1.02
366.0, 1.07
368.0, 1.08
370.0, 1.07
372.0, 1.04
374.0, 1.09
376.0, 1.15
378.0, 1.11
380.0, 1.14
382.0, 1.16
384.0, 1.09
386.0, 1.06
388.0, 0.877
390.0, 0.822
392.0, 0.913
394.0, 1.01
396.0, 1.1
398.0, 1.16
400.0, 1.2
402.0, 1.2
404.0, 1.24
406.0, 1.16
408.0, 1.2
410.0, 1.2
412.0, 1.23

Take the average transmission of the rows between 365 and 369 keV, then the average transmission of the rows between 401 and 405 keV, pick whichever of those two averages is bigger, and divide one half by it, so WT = 0.41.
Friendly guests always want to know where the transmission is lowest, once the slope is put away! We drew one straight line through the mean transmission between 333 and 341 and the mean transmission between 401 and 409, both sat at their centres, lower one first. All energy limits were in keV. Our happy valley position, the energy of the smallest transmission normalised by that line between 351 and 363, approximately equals 352.0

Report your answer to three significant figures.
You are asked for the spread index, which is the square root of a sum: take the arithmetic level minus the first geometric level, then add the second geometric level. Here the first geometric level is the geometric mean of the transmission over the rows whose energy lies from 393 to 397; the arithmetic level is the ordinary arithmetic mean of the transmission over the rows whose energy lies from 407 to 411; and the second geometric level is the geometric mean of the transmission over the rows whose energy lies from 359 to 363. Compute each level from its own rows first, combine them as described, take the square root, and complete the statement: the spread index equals 1.06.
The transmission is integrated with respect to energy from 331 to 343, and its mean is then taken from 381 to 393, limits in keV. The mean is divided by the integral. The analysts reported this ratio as 0.16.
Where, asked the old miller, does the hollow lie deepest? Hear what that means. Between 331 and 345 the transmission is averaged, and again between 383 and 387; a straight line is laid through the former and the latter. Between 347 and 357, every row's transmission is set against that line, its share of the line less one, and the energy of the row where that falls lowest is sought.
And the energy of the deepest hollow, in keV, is 348.0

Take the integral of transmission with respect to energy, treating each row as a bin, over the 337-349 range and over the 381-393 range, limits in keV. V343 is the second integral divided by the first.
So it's 1.88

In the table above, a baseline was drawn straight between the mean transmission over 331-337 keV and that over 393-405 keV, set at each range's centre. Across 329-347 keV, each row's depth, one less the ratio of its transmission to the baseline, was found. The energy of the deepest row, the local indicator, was 340.0 keV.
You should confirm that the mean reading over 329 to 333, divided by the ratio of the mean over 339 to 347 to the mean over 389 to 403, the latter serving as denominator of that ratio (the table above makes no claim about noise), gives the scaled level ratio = 1.31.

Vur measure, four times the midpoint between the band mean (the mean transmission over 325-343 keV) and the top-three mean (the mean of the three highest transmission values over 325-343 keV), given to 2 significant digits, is 2.7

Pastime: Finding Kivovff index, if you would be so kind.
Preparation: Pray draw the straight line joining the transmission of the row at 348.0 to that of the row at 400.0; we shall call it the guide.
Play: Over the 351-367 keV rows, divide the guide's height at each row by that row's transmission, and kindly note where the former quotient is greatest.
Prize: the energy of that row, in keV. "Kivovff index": 352.0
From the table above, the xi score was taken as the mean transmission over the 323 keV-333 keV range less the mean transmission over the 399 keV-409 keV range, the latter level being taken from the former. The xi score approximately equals -0.5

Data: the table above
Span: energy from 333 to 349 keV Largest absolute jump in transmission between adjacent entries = 0.074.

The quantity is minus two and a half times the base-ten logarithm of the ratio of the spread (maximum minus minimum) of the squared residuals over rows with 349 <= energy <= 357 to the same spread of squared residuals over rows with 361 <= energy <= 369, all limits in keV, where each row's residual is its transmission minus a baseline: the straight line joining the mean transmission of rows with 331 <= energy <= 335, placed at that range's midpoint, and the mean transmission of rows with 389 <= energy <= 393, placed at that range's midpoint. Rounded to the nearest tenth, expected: 0.2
